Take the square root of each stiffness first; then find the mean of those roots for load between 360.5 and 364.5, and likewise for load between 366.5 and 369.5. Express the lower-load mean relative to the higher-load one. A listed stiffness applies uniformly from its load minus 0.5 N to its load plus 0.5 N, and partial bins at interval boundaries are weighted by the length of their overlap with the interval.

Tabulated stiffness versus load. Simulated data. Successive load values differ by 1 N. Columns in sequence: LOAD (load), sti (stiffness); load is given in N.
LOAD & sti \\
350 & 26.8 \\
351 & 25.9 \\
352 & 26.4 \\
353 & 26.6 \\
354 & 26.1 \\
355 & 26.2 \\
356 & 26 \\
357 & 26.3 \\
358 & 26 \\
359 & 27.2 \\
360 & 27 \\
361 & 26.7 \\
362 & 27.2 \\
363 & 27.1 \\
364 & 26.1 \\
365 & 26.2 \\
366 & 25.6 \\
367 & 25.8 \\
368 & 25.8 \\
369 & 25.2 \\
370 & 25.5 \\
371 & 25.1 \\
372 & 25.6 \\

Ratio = 1.02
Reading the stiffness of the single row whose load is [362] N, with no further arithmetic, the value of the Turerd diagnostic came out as 27.2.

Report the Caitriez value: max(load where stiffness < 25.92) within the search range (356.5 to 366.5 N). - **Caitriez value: 366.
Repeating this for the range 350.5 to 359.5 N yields 351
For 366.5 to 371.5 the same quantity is 371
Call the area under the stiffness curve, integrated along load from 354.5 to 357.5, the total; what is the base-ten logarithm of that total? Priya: 1.89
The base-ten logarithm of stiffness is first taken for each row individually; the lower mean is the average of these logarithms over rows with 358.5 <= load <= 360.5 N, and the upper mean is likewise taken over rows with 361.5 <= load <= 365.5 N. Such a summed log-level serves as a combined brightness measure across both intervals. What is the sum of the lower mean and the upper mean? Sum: 2.86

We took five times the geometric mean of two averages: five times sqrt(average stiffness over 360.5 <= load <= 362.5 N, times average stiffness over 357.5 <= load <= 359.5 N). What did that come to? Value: 134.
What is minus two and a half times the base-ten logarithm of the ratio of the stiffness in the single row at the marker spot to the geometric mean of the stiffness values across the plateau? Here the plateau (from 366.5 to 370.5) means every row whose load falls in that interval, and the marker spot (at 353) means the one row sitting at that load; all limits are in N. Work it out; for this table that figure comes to -0.043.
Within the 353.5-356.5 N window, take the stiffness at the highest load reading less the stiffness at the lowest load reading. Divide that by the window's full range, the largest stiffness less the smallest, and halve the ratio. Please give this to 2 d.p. -0.25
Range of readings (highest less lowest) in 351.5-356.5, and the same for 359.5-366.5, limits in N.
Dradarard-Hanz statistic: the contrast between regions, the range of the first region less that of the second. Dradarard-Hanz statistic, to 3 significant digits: -1.00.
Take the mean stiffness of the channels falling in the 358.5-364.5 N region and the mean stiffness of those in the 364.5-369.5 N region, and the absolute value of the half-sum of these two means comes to 26.30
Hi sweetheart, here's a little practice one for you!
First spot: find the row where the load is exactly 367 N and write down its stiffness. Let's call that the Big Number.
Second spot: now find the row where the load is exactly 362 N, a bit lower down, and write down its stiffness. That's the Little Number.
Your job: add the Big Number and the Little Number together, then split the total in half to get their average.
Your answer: 26.5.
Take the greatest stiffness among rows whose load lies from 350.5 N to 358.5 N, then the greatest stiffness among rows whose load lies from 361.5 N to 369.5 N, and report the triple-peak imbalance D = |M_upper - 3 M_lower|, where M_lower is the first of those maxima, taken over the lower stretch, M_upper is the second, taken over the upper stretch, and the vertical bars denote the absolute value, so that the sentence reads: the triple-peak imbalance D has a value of 52.6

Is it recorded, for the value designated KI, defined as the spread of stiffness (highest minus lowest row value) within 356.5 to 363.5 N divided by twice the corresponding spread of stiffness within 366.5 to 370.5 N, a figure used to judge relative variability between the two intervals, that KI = 1.00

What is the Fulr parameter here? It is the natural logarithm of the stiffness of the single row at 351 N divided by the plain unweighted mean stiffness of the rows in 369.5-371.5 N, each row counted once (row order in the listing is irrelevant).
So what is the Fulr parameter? 0.023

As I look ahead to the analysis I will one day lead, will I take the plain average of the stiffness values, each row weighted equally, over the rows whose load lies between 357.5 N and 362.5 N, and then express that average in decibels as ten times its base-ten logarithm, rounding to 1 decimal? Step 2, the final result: 14.3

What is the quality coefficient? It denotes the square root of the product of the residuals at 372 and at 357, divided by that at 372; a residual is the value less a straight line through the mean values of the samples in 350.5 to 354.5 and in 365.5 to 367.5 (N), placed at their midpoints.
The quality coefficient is 1.4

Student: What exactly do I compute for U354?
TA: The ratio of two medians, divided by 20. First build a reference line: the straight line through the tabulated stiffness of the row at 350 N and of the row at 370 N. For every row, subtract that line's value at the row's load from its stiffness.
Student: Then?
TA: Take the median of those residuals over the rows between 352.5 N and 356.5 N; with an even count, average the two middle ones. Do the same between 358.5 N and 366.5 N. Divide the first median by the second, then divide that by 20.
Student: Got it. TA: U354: -0.02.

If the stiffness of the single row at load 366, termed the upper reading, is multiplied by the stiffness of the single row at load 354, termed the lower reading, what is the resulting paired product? 668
